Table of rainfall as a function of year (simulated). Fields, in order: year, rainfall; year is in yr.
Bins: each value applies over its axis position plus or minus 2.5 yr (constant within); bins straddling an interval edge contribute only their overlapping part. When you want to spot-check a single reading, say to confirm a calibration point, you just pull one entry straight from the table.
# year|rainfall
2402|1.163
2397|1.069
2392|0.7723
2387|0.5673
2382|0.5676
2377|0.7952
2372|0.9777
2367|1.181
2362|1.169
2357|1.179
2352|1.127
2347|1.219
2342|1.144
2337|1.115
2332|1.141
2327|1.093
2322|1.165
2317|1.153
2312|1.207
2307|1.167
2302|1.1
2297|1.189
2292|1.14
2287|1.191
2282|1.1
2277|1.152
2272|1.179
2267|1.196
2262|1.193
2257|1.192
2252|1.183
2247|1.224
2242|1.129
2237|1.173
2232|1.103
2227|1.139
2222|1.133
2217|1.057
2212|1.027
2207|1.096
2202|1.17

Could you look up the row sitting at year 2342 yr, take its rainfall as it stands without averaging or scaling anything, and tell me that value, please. 1.144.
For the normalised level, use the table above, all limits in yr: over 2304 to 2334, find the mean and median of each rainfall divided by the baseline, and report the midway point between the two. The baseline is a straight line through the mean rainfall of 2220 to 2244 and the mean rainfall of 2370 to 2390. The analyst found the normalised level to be 1.30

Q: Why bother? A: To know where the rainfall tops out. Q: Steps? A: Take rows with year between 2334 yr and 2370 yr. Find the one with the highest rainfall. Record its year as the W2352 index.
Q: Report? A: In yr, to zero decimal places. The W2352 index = 2347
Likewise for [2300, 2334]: 2312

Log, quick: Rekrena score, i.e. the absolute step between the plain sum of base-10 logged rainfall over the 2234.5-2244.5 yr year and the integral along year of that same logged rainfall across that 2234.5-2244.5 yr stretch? 0.49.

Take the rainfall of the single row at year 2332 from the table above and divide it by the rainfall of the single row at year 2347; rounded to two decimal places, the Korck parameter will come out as 0.94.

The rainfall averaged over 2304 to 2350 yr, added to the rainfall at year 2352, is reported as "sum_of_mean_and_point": 2.28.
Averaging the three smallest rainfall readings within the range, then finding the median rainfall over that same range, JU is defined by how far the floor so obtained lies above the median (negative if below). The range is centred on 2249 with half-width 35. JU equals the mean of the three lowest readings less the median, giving -0.076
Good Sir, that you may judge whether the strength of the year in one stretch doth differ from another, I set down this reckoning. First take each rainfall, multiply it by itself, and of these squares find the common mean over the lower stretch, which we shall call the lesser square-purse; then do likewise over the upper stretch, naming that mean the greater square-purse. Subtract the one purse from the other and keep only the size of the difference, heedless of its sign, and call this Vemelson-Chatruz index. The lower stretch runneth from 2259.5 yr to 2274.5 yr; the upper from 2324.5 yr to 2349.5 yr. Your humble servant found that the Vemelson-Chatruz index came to 0.108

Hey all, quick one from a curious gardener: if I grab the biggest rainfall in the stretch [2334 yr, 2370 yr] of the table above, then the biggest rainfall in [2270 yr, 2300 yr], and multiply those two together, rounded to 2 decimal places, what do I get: 1.45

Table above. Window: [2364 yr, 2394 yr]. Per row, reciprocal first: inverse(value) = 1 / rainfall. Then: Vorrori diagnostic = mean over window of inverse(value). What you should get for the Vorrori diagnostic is 1.32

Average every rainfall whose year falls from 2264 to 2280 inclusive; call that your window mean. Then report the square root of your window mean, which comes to 1.08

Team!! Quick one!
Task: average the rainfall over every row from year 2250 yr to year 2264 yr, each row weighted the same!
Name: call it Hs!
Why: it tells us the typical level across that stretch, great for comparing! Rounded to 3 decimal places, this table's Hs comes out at 1.189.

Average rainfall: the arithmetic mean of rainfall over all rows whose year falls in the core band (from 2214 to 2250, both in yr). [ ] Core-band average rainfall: 1.14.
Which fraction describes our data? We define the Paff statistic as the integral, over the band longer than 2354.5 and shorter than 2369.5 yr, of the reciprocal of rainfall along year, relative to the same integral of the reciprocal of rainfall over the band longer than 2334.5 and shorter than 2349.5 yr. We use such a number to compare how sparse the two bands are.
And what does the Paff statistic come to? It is 0.98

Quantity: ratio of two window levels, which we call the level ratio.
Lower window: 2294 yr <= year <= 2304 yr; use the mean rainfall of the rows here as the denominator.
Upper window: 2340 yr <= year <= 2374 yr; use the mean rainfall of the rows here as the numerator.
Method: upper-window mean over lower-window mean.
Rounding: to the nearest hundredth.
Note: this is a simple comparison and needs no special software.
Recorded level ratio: 1.00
